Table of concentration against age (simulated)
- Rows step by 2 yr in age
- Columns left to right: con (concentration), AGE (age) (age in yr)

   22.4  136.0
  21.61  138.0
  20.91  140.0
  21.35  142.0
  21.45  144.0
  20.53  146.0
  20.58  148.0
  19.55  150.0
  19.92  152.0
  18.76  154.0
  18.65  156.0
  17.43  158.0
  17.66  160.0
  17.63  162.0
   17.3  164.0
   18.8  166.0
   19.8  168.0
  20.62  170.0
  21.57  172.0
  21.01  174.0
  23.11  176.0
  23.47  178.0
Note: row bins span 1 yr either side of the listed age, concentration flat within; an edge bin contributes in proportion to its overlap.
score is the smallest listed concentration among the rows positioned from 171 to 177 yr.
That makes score 21.01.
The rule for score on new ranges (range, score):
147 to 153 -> 19.55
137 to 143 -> 20.91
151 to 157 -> 18.65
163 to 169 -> 17.3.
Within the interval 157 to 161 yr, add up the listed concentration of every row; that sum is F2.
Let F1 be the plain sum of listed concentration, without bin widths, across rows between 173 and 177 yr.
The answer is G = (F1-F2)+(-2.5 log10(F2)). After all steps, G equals 5.2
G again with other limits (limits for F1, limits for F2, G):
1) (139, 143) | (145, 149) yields -2.9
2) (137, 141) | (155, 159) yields 2.5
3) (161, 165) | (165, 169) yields -7.6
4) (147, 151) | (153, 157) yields -1.2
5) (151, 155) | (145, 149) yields -6.5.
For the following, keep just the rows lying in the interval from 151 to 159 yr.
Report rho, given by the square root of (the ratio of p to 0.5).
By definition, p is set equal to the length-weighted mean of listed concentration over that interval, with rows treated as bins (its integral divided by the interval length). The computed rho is 6.11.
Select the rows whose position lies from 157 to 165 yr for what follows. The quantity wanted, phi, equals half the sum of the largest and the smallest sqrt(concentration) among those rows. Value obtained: 4.18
